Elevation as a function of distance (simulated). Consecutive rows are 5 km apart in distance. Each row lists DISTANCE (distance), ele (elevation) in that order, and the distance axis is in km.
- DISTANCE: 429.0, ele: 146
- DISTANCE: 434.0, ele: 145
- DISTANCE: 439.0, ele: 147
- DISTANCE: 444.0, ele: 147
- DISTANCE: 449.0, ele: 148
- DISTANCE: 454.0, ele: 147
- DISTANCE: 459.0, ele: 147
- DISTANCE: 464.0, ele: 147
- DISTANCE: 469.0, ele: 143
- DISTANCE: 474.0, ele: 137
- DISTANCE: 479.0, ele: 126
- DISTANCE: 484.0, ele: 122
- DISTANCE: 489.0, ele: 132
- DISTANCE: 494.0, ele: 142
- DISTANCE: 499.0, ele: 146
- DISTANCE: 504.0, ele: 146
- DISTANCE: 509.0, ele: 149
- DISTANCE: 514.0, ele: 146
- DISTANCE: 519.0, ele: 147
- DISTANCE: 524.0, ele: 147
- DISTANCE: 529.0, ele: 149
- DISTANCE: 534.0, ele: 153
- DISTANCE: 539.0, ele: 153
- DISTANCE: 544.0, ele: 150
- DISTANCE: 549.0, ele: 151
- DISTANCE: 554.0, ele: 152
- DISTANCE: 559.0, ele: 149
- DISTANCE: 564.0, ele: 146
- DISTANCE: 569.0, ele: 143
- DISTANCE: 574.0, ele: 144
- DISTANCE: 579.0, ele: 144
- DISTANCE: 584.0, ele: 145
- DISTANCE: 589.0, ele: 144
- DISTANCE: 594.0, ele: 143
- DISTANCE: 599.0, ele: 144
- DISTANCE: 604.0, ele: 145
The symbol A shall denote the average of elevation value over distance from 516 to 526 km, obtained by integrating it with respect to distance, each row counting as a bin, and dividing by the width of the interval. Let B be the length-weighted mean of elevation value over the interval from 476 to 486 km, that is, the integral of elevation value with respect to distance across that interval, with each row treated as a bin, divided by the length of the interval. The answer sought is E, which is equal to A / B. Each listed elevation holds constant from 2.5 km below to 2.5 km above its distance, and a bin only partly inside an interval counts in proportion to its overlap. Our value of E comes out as 1.18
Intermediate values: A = 147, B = 125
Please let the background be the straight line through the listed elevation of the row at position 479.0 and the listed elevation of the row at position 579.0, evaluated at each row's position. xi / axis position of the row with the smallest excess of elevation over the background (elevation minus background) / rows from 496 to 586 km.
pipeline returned 579.0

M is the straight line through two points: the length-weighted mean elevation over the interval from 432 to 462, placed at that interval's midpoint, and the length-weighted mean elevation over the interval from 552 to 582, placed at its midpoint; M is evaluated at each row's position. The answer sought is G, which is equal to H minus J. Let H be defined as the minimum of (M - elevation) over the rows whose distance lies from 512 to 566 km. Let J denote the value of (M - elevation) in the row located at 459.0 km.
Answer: -6.4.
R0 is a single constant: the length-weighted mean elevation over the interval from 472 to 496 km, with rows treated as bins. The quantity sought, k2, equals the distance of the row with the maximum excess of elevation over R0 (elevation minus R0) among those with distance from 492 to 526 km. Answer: 509.0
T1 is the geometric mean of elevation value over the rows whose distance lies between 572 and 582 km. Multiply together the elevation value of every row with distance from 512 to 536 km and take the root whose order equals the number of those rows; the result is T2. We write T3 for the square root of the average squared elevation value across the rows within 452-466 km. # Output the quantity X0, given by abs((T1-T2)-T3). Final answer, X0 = 151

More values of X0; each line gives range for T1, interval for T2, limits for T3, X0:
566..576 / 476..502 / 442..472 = 136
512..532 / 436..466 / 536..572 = 149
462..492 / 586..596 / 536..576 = 158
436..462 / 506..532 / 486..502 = 141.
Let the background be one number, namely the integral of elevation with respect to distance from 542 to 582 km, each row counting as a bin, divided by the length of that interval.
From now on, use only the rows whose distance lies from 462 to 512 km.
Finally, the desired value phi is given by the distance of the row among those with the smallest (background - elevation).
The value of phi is 509.0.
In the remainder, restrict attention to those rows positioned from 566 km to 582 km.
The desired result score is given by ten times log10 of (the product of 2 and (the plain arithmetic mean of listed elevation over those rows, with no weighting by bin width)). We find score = 24.6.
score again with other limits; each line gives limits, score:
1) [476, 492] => 24.0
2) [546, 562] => 24.8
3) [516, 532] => 24.7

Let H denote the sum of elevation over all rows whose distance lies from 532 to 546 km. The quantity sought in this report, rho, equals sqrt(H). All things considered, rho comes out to 21.4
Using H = 456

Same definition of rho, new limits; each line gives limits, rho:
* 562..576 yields 20.8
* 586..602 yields 20.8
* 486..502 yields 20.5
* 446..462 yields 21.0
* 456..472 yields 20.9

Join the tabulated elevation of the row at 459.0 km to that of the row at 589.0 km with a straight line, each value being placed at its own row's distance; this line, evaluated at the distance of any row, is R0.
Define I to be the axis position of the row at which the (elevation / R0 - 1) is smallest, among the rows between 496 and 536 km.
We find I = 499.0 km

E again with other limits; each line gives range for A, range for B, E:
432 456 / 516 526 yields 1.00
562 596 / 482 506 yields 1.05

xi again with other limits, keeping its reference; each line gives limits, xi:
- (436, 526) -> 484.0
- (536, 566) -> 564.0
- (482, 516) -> 484.0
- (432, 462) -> 459.0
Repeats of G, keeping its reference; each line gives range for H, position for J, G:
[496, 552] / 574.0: -8.8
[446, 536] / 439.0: -6.5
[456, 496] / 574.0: -2.4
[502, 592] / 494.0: -11.2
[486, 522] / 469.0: -6.2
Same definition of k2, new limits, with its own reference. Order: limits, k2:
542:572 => 554.0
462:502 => 464.0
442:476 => 449.0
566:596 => 584.0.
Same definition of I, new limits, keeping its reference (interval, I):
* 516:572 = 569.0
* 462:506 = 484.0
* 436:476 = 474.0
